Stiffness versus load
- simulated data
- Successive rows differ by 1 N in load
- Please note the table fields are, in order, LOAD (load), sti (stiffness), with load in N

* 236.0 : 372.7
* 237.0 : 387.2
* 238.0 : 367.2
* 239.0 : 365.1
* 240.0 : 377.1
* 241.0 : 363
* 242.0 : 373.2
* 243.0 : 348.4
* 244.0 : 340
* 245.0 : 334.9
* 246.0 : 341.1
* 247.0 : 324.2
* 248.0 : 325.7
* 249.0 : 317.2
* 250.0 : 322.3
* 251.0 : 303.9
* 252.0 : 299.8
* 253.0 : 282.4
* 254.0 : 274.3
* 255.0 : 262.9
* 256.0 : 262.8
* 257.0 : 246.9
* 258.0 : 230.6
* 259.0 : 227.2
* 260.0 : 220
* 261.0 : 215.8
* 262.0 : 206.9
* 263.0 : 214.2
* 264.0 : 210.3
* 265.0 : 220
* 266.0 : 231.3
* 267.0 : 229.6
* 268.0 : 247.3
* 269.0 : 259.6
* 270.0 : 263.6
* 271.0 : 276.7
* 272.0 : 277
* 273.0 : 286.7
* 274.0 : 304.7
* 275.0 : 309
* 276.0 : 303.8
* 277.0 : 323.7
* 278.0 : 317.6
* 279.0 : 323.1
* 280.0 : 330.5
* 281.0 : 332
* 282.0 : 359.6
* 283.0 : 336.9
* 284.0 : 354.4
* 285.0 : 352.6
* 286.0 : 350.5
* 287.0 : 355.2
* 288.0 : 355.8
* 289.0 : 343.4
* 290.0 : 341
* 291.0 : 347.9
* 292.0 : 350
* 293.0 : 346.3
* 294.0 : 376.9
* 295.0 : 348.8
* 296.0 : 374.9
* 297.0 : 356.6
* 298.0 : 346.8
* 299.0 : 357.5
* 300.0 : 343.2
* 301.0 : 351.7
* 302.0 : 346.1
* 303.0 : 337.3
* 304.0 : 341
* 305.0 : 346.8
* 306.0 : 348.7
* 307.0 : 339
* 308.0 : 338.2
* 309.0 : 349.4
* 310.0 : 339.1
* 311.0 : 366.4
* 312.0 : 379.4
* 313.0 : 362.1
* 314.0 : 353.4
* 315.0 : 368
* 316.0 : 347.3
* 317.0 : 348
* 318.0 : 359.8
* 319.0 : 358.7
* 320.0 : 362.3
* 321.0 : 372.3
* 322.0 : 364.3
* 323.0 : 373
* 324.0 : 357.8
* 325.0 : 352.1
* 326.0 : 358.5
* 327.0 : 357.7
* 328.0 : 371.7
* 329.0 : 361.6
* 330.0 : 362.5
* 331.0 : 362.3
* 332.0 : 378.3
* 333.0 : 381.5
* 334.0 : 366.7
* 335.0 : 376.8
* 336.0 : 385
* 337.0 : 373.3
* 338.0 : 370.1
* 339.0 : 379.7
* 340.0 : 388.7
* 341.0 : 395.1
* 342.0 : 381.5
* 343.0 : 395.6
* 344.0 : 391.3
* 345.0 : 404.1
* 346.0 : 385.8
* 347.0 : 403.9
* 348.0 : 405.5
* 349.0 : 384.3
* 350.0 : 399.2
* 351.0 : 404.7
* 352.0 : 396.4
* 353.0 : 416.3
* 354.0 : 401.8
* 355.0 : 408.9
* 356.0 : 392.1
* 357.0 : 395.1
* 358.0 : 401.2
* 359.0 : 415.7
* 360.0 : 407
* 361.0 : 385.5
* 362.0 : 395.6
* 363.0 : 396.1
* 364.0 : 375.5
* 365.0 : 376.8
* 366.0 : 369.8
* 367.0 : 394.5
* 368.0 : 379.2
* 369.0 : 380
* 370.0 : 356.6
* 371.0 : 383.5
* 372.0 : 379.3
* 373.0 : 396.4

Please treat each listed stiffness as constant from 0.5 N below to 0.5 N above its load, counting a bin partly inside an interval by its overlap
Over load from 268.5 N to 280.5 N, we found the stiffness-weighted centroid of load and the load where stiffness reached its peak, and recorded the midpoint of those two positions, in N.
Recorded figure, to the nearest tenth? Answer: 277.4 N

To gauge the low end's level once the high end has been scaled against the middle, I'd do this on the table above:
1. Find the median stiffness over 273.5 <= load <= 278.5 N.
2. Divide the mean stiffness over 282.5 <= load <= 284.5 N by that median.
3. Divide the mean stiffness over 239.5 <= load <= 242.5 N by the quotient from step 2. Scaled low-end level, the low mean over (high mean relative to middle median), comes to 332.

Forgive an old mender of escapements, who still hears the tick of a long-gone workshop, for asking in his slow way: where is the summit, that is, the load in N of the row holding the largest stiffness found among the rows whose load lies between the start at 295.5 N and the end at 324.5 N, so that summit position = 312.0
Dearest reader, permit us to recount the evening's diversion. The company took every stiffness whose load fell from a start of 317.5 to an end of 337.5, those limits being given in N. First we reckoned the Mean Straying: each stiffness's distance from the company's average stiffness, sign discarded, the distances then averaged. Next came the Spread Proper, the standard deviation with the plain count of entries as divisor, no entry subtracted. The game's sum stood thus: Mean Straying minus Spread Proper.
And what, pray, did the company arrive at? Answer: -1.1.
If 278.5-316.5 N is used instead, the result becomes -3.0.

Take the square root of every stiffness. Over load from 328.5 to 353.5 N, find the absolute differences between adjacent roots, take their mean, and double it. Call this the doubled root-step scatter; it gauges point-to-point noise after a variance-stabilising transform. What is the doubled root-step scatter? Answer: 0.52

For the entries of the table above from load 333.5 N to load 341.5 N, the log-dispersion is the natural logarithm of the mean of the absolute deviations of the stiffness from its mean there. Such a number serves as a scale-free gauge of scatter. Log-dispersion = 2.04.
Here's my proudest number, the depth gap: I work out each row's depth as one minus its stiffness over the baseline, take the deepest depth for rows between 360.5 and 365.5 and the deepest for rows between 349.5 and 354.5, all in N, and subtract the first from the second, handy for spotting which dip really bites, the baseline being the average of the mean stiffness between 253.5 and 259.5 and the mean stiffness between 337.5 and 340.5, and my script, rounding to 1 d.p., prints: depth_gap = -0.1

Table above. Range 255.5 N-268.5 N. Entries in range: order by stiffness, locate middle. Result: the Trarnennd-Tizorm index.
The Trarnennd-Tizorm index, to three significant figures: 227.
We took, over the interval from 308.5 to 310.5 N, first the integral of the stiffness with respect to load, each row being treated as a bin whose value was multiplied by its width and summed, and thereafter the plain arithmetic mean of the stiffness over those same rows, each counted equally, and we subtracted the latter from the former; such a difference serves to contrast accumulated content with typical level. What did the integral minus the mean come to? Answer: 344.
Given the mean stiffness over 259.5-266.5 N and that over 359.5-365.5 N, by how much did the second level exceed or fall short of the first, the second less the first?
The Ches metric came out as 172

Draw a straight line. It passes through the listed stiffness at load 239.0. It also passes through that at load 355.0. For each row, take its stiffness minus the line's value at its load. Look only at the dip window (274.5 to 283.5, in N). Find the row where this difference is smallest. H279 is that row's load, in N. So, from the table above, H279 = 276.0 N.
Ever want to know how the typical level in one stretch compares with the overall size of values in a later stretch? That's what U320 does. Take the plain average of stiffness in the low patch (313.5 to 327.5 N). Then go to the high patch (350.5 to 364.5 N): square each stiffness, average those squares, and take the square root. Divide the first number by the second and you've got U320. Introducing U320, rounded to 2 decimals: 0.90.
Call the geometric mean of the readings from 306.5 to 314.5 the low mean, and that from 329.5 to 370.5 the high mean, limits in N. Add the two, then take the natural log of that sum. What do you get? 6.61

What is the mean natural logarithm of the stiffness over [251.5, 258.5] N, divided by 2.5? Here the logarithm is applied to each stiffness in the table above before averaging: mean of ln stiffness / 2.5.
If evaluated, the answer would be 2.23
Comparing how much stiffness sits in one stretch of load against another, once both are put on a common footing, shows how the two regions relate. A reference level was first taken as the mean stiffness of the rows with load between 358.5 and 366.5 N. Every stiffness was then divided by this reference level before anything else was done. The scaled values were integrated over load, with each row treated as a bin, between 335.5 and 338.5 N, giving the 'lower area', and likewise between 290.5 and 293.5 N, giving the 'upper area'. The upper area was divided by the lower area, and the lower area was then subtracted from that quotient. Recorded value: -1.97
